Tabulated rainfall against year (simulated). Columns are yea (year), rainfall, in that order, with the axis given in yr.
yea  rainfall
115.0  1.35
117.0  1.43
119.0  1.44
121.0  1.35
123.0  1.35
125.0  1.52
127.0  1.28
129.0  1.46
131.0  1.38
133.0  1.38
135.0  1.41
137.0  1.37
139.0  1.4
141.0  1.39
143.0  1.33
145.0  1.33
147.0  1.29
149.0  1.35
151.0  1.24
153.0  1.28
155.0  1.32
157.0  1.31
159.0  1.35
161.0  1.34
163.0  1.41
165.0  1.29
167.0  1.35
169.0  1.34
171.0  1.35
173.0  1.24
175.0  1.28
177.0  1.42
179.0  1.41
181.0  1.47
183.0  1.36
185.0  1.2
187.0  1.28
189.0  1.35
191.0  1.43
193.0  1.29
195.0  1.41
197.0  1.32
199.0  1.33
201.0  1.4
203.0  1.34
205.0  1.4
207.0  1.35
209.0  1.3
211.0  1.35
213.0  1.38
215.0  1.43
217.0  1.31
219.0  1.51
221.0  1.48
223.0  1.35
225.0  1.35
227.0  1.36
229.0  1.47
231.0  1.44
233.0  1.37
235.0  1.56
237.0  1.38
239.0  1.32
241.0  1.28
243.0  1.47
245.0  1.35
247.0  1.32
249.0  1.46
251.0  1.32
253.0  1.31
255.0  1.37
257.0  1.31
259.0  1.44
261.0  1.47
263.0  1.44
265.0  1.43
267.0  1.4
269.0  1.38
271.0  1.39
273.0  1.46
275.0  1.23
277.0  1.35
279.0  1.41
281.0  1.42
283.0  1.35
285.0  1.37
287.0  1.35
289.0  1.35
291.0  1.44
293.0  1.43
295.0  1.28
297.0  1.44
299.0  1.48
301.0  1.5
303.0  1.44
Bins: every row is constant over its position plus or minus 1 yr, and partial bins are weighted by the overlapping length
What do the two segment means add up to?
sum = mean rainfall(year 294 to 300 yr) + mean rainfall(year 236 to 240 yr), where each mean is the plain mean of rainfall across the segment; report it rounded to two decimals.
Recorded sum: 2.75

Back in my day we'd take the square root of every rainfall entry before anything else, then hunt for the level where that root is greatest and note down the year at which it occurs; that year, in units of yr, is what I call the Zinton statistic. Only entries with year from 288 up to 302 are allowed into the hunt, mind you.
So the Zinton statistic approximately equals 301.0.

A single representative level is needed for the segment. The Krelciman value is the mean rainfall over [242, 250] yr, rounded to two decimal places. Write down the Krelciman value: 1.40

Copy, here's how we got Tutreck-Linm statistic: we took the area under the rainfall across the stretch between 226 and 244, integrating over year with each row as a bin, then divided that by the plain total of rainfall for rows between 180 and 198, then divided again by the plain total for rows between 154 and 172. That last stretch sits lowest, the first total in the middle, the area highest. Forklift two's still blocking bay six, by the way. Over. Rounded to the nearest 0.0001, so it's 0.1732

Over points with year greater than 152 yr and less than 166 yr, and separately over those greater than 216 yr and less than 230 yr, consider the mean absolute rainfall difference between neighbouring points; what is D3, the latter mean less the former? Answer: 0.032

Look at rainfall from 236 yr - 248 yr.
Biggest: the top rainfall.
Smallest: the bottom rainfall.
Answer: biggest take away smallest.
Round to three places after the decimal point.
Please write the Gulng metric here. 0.190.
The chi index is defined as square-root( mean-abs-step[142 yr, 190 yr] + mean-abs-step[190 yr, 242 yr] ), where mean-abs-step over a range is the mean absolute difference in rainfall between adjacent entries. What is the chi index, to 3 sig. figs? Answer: 0.373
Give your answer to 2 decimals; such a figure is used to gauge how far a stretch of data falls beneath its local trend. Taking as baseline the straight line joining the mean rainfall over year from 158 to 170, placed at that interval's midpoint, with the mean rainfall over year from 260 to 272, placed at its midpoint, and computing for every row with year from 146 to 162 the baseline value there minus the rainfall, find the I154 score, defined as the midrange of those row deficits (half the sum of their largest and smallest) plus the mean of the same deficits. 0.07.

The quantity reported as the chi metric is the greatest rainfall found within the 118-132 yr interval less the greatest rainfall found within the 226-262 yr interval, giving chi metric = -0.040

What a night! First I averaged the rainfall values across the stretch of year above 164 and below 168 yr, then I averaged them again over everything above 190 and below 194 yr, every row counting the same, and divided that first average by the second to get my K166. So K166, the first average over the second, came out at 0.97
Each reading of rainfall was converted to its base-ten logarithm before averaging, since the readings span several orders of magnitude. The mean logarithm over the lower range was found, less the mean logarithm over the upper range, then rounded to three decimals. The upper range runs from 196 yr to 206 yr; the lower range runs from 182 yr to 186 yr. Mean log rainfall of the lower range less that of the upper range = -0.026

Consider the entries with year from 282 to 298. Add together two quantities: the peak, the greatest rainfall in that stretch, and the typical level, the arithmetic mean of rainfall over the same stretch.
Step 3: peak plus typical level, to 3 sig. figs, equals 2.82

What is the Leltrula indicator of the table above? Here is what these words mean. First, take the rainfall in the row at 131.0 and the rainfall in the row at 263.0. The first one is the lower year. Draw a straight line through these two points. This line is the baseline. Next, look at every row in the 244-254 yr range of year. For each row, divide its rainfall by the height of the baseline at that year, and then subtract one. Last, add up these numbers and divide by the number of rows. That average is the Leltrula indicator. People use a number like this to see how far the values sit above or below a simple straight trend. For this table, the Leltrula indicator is -0.057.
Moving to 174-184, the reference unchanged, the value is -0.010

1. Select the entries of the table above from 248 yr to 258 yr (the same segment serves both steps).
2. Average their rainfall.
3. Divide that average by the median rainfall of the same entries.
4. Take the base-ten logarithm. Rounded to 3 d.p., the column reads 0.011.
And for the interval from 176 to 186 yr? -0.012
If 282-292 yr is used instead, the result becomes 0.007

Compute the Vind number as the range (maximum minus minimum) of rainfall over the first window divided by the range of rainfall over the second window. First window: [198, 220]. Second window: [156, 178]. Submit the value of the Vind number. 1.2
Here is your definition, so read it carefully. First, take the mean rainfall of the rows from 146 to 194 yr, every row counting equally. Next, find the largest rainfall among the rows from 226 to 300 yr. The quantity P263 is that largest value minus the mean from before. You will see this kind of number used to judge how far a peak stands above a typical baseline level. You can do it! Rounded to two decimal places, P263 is 0.23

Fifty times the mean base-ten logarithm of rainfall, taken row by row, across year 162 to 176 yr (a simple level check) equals 6.1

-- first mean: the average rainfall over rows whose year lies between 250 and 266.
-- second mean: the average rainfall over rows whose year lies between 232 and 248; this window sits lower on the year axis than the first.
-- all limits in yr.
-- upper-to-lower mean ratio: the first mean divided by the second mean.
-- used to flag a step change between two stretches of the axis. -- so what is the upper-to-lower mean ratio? 1.00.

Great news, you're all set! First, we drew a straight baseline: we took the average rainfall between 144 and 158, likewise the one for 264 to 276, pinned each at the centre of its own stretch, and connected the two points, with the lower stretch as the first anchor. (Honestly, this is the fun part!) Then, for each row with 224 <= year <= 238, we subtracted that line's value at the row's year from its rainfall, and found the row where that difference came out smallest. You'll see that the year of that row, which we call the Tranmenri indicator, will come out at 225.0 yr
